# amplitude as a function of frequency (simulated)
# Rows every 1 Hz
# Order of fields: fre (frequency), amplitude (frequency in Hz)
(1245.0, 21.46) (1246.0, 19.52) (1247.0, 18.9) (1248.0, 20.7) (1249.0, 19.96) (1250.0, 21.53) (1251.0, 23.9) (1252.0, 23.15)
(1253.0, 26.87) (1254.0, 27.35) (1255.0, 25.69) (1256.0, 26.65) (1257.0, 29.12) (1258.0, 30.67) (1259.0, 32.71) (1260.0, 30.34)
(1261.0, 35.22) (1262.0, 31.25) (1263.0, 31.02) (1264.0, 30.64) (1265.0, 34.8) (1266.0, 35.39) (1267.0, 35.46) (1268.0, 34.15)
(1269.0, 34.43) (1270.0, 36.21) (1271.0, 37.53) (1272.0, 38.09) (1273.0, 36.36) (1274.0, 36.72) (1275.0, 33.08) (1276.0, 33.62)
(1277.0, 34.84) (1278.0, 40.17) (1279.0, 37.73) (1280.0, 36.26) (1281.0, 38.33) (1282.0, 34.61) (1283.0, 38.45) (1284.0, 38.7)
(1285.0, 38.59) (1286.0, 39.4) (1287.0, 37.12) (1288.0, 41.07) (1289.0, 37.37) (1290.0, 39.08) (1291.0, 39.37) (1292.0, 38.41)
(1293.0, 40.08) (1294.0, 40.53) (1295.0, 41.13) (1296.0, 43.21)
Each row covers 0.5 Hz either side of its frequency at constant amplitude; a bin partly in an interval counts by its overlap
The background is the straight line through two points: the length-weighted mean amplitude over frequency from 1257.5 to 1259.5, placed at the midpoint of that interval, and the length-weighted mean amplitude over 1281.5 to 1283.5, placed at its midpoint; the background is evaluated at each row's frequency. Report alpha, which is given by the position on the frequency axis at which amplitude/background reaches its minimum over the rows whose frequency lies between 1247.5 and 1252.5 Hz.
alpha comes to 1249.0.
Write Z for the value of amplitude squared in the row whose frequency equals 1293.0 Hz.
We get 1606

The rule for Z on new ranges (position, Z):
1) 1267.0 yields 1257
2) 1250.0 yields 464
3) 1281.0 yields 1469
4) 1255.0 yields 660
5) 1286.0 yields 1552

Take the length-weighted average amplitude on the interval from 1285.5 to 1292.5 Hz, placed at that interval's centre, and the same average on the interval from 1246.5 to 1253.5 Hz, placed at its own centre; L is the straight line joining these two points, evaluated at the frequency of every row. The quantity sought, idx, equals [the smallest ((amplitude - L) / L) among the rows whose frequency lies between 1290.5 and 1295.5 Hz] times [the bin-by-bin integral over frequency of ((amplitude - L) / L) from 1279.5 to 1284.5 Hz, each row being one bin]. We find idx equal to -0.008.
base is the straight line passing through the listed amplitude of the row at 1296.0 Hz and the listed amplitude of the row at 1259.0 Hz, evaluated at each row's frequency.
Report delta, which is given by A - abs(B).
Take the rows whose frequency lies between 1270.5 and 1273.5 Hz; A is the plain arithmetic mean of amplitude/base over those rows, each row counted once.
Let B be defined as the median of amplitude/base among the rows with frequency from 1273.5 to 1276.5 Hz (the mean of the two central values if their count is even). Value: 0.13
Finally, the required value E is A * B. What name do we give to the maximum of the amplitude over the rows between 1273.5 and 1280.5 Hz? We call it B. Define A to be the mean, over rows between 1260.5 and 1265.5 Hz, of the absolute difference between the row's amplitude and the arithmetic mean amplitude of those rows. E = 78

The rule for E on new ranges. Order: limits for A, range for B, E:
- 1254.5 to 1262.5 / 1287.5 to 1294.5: 94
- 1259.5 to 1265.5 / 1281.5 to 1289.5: 77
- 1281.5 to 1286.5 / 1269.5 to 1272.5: 51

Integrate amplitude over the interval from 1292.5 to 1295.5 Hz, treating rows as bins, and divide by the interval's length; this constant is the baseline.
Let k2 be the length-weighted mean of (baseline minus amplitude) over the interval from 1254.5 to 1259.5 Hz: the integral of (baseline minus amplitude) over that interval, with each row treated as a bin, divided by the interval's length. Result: 12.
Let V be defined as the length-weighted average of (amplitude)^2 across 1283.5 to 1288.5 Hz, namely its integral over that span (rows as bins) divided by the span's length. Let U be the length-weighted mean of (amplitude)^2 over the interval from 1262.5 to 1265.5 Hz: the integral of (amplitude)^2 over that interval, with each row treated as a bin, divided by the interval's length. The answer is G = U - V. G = -483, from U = 1037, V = 1521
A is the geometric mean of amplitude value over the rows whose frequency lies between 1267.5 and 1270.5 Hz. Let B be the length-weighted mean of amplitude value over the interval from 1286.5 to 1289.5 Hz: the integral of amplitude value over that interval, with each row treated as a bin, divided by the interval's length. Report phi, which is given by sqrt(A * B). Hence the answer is 37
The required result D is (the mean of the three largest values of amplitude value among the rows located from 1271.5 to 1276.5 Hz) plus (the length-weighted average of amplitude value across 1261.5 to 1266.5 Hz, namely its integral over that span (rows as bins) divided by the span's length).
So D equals 69.7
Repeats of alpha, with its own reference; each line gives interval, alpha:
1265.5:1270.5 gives 1268.0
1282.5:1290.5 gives 1289.0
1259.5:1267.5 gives 1264.0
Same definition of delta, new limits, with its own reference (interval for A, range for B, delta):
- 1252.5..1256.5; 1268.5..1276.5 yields -0.14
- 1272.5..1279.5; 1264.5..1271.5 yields -0.05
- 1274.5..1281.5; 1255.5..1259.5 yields 0.03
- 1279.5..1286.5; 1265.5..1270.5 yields -0.06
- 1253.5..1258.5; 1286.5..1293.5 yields -0.07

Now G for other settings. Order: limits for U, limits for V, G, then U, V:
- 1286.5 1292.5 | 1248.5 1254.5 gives 929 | 1502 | 573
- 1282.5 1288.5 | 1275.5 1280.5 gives 174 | 1514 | 1339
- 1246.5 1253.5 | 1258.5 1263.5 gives -537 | 497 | 1034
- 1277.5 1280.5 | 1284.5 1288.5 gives -76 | 1451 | 1527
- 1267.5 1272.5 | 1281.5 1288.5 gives -164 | 1304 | 1469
